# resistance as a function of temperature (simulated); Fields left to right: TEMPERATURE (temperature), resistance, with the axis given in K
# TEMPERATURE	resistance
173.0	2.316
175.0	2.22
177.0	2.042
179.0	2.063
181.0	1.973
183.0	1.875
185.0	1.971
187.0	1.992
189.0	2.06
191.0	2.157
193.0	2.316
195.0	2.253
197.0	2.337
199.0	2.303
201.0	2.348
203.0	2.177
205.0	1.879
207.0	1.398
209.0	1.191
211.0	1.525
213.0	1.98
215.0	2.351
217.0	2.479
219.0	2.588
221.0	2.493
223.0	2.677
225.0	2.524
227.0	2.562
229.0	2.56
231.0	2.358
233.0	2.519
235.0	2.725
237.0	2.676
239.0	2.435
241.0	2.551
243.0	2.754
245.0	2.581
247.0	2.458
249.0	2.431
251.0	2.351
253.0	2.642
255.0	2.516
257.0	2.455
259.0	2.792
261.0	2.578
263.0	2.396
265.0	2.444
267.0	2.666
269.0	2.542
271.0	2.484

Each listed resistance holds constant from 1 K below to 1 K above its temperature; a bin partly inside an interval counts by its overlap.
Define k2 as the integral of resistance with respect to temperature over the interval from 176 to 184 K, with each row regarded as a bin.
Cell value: 16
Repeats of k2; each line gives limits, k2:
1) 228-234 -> 15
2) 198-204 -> 14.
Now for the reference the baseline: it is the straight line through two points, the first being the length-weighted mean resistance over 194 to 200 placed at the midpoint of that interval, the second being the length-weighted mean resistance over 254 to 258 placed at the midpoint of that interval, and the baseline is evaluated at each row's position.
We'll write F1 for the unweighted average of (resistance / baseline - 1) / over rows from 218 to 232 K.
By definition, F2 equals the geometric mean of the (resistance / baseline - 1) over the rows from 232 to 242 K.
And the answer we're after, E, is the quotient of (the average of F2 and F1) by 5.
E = 0.0096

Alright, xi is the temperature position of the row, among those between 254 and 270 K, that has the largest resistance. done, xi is 259.0 K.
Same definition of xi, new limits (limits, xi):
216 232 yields 223.0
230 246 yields 243.0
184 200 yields 197.0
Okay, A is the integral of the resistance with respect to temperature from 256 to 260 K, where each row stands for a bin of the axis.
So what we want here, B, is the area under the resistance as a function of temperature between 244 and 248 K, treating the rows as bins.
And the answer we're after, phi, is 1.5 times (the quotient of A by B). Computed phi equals 1.56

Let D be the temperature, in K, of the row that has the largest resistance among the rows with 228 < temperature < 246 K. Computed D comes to 243.0 K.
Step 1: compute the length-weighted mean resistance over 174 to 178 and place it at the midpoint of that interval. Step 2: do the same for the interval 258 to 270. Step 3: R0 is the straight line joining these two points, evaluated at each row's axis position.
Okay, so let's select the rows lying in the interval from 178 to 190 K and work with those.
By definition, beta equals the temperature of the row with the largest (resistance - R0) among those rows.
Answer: 179.0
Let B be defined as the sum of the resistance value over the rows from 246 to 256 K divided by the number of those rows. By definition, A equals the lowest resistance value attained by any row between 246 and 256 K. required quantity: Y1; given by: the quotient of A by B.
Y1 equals 0.95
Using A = 2.351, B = 2.5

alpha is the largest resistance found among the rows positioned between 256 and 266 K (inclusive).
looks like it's 2.792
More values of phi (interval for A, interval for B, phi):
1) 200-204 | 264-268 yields 1.33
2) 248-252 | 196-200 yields 1.55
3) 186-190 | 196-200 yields 1.31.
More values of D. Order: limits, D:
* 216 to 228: 223.0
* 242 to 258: 243.0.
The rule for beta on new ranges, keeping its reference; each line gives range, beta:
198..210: 201.0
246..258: 253.0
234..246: 235.0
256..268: 259.0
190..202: 197.0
